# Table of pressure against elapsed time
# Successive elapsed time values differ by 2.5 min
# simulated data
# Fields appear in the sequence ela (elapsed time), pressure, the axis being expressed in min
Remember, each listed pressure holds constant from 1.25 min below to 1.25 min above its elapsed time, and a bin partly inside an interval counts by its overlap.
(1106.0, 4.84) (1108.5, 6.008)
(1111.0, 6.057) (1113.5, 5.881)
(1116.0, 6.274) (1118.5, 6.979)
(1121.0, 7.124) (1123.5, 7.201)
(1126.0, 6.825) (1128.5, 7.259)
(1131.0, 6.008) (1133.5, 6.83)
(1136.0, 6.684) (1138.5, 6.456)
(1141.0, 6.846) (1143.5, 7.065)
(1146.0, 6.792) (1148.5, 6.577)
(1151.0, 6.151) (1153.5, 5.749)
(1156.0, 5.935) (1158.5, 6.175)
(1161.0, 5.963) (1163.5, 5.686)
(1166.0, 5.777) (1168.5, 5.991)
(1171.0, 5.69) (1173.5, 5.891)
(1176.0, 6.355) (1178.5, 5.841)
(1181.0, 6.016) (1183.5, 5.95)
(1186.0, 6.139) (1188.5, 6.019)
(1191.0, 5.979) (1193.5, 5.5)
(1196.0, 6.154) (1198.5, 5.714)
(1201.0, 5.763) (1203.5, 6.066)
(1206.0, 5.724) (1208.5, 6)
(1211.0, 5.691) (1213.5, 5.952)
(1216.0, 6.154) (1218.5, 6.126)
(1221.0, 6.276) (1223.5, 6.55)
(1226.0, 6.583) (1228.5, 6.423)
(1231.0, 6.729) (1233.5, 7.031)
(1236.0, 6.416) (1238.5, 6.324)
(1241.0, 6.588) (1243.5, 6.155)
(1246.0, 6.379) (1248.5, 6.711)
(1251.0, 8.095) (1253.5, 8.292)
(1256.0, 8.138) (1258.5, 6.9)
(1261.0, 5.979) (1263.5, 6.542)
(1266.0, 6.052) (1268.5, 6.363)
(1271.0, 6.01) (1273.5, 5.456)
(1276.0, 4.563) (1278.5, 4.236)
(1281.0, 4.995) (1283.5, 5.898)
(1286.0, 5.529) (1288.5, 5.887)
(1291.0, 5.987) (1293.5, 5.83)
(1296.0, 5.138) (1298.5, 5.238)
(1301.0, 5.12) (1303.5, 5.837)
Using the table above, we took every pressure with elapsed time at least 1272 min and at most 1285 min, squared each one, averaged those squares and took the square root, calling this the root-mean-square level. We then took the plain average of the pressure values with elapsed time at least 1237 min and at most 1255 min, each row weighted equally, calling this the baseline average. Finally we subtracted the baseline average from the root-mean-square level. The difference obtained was -1.9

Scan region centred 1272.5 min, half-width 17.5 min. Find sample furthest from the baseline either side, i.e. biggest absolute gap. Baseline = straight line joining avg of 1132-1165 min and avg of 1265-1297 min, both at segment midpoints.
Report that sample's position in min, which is 1256.0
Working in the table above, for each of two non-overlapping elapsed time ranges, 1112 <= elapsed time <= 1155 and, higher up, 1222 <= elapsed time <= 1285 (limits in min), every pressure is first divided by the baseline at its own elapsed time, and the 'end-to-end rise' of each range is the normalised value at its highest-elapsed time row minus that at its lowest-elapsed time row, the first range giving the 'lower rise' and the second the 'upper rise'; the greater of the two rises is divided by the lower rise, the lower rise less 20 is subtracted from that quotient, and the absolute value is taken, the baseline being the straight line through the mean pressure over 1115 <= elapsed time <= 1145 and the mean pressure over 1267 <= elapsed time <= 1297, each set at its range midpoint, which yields 21.0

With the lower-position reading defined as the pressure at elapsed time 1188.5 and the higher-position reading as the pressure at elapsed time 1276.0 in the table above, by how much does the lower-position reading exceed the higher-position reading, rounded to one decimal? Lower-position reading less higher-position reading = 1.5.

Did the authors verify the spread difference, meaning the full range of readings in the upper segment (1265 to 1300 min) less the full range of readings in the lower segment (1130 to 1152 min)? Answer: 1.1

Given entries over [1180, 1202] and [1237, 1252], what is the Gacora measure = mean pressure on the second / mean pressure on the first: 1.13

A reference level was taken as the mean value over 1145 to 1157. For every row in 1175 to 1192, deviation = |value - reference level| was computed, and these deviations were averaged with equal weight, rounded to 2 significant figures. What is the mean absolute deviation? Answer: 0.23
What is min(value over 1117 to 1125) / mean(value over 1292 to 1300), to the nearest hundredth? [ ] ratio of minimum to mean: 1.29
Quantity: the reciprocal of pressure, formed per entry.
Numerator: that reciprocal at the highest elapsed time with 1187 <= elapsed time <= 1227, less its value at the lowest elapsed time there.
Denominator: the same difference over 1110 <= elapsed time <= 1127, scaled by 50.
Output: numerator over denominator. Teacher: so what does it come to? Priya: 0.015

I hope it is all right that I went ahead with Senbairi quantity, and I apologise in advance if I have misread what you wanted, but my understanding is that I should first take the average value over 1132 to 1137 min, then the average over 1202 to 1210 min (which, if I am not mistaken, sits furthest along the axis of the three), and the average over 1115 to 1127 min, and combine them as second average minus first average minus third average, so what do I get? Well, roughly -7.7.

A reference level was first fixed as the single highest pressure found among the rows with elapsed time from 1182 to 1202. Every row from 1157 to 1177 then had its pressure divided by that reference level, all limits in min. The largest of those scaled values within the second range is 1.03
